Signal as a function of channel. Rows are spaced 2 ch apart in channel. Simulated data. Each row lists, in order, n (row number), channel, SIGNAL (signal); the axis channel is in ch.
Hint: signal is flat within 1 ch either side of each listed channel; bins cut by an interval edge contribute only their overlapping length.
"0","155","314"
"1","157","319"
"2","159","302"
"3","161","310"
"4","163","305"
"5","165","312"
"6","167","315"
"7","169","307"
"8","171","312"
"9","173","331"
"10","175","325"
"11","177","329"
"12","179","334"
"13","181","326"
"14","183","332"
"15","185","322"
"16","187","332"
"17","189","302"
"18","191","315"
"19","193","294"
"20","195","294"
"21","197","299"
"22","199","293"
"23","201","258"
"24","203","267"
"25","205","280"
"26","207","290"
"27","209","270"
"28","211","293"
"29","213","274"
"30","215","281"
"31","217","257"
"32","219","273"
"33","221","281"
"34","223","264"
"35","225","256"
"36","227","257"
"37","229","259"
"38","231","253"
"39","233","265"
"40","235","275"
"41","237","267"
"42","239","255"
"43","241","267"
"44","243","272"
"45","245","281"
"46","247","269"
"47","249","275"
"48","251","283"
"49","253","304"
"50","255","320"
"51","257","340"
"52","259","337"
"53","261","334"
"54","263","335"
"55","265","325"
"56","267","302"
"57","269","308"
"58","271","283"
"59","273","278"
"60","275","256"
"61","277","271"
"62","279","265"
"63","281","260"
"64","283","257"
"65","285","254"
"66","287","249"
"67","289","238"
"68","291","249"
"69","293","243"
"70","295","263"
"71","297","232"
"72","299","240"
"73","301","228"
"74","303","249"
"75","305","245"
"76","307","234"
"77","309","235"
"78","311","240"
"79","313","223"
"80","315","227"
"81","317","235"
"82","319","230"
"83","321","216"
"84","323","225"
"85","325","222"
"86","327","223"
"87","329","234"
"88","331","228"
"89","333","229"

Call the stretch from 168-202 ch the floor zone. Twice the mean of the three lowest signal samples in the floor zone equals 563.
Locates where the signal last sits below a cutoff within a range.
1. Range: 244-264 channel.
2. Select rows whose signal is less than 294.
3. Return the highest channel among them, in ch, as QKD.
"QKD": 251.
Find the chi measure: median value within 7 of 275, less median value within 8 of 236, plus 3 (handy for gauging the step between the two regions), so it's 8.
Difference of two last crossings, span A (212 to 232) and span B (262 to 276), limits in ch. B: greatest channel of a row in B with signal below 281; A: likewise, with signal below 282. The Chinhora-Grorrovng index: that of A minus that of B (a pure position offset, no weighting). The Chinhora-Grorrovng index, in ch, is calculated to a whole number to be -44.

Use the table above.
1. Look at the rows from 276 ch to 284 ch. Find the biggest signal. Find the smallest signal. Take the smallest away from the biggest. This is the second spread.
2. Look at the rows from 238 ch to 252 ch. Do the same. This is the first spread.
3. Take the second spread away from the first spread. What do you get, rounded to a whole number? 14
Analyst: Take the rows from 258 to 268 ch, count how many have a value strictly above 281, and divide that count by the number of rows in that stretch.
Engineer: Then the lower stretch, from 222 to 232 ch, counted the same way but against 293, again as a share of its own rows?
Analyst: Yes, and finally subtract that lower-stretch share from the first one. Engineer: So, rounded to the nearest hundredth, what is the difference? 1.00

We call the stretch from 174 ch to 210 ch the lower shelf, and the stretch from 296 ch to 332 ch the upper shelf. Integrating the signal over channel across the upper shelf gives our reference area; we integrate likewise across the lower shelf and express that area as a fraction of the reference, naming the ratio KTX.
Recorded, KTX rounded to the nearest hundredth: 1.31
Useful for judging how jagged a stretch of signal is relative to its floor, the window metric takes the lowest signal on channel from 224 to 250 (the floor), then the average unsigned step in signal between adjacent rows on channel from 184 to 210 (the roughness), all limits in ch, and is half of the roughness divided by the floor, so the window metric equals 0.028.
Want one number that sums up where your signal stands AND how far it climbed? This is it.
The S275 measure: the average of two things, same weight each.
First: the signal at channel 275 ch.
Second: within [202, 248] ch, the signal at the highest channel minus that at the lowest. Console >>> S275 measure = 129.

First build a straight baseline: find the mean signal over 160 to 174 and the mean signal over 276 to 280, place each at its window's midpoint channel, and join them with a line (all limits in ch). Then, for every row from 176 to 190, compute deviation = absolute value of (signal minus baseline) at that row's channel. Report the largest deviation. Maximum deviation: 27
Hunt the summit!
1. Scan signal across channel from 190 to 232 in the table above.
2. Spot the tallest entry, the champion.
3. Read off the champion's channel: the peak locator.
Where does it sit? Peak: 191 ch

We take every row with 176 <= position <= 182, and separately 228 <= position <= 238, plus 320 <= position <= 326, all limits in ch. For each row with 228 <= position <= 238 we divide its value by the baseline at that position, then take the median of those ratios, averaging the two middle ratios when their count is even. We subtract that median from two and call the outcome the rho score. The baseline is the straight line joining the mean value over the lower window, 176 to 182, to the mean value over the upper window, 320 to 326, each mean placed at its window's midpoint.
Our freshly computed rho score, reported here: 1.08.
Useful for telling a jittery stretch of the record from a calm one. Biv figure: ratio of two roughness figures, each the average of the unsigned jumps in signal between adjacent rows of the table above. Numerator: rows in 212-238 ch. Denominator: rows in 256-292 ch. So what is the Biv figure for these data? 1.1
